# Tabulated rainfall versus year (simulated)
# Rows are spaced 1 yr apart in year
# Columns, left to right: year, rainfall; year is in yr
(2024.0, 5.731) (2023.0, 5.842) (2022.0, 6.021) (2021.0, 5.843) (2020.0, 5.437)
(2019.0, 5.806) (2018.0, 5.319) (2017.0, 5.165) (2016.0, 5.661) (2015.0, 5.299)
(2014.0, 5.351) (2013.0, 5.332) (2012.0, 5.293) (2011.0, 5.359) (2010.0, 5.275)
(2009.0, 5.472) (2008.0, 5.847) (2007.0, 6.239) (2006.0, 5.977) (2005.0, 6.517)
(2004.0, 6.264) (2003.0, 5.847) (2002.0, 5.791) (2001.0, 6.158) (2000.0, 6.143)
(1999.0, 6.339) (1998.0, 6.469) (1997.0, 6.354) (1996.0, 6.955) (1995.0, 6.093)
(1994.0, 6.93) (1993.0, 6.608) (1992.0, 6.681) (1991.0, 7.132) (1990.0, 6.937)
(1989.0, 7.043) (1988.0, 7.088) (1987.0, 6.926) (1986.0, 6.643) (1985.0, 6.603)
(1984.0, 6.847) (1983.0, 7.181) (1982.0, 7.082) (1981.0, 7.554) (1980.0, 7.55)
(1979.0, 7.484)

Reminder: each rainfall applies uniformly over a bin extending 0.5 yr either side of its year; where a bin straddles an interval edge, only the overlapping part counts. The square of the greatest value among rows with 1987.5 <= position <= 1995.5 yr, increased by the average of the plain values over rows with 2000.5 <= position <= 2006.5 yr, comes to 57.0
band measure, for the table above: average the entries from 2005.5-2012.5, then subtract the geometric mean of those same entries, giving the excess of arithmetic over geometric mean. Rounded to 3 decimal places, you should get 0.011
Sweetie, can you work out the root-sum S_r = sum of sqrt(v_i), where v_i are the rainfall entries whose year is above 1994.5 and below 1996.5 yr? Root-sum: 5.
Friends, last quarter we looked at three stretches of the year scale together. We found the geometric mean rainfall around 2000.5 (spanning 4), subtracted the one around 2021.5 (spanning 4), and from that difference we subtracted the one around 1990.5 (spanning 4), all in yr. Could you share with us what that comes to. -6.6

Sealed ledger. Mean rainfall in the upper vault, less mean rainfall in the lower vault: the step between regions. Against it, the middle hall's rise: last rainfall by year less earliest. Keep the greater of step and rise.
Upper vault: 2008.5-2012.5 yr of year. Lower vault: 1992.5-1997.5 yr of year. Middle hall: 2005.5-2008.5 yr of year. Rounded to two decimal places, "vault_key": -0.13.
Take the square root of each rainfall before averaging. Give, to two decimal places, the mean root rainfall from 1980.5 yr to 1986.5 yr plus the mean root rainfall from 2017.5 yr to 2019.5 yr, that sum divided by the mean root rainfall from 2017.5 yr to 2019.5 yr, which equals 2.12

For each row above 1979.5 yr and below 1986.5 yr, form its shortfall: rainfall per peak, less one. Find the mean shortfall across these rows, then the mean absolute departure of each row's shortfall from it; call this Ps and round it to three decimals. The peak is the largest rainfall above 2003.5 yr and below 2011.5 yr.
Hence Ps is 0.048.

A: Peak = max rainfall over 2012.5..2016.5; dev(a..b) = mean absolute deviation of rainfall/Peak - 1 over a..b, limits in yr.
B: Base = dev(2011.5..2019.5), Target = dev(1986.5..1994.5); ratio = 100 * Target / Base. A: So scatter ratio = 83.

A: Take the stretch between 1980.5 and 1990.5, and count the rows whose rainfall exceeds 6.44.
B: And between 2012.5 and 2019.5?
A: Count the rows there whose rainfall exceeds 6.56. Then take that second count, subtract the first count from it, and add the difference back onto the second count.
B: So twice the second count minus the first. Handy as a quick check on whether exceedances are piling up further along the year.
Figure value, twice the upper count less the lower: -10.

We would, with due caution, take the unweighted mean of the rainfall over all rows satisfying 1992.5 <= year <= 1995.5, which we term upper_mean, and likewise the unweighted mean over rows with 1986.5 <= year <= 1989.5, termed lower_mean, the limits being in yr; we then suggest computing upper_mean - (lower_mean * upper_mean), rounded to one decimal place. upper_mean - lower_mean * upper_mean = -39.4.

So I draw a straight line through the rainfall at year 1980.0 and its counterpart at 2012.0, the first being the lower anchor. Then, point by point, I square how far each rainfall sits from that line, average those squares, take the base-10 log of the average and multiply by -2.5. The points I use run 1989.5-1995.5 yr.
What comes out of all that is 2.86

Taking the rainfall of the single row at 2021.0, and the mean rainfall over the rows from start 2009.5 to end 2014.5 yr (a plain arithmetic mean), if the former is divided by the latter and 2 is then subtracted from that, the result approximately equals -0.90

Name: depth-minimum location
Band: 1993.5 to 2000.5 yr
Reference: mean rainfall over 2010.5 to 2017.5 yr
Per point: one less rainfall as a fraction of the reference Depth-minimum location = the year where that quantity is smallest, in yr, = 1996.0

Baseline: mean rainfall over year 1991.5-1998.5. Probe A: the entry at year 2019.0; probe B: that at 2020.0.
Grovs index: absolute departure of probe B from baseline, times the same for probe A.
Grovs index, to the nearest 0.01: 0.89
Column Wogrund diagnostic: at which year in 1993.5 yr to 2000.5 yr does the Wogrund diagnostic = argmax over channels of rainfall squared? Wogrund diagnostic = 1996.0 yr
